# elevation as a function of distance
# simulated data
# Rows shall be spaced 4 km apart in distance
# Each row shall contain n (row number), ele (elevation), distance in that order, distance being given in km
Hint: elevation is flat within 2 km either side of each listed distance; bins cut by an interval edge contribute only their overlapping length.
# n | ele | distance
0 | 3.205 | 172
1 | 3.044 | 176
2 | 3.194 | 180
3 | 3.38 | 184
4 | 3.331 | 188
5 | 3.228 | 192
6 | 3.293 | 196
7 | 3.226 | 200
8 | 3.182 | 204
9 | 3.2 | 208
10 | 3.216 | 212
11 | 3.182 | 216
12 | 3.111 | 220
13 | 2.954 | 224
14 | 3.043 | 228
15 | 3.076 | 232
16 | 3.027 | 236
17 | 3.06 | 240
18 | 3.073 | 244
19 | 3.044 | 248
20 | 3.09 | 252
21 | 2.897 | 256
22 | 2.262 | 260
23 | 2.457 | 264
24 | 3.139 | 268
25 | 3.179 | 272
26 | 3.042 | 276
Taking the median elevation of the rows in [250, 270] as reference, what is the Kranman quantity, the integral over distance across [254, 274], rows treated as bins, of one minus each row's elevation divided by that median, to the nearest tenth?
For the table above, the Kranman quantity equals 0.8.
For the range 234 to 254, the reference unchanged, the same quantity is -1.1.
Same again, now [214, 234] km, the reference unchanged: -1.2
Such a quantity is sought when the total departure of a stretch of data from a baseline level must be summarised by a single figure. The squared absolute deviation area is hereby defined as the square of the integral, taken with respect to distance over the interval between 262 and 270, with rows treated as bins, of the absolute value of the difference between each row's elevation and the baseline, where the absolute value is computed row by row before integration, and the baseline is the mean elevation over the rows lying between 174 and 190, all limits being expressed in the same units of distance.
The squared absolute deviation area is 12.3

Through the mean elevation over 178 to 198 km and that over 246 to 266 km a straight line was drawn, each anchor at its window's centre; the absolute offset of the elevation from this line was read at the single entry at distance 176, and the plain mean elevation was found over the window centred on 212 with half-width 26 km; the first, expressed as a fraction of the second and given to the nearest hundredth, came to 0.11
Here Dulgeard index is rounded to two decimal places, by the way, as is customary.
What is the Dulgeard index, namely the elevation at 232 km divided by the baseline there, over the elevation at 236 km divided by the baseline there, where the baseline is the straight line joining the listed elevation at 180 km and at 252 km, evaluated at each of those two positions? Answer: 1.01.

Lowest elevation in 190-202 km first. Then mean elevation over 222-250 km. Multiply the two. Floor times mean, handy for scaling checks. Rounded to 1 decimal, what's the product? 9.8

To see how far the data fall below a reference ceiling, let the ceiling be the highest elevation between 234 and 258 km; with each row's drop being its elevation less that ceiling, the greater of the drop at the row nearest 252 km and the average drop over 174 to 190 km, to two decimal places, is 0.15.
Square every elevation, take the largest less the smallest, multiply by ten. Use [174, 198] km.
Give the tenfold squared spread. 22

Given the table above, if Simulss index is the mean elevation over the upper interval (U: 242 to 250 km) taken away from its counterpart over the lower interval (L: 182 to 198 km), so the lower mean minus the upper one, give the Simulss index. 0.25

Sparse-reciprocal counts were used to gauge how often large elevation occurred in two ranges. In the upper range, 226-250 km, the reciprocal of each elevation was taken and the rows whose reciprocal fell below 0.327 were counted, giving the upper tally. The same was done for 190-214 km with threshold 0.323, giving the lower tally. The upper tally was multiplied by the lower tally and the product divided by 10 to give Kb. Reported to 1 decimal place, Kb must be 1.8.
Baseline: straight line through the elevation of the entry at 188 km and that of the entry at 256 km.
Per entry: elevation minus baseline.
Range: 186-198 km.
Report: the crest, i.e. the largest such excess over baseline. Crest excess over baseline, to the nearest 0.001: 0.013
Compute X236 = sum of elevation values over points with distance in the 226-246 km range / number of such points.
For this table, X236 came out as 3.06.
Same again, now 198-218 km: 3.20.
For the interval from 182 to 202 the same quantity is 3.29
